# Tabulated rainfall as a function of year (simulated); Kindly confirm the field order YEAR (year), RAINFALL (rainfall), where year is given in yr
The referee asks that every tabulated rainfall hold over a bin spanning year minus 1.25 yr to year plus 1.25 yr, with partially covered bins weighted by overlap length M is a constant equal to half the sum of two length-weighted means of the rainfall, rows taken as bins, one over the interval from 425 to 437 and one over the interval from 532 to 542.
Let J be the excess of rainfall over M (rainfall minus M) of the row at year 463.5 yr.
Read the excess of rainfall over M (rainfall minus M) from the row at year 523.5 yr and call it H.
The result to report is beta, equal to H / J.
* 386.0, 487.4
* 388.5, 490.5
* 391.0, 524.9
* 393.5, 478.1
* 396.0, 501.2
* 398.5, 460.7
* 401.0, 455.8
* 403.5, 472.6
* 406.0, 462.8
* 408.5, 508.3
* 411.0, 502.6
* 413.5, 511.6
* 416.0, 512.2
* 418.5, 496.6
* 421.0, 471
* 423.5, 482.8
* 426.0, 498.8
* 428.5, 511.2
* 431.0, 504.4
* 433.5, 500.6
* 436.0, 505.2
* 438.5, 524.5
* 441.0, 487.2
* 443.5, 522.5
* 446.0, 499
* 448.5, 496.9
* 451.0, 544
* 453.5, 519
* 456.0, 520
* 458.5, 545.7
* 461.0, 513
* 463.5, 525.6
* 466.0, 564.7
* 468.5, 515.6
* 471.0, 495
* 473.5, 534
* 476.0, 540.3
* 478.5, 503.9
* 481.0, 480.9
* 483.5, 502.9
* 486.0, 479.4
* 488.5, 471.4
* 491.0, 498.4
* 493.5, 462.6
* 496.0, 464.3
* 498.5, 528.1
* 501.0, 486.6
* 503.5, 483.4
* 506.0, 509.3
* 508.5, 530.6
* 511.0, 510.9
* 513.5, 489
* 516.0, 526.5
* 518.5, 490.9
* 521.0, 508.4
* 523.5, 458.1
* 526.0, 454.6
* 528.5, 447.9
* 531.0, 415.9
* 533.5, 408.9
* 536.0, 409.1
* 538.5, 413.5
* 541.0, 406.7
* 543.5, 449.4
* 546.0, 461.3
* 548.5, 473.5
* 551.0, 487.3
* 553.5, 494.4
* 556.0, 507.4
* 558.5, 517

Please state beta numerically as 0.02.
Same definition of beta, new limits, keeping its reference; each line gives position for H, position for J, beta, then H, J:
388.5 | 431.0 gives 0.71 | 34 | 47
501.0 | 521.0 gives 0.58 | 30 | 51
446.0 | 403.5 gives 2.69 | 42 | 16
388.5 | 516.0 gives 0.48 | 34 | 70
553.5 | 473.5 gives 0.49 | 37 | 77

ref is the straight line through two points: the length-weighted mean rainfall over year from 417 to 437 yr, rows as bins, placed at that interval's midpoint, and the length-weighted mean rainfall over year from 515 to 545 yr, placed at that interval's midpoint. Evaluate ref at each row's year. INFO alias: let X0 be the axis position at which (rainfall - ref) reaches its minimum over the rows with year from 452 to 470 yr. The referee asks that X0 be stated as 461.0 yr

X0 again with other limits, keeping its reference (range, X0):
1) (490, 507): 493.5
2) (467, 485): 481.0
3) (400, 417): 401.0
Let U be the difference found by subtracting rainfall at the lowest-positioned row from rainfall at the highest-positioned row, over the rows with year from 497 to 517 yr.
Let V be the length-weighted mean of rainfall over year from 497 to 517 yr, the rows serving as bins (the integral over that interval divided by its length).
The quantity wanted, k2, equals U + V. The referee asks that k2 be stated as 506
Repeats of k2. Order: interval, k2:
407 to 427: 488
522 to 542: 377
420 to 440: 554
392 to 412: 505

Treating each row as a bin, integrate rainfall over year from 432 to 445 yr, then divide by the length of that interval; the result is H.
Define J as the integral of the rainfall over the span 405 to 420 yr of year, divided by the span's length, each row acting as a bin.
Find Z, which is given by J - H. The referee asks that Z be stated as -9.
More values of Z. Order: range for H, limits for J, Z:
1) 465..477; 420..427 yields -45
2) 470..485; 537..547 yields -78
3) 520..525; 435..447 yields 27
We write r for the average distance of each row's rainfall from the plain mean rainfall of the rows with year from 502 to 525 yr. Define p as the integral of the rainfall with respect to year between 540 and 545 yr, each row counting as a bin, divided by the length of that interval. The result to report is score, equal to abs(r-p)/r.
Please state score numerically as 23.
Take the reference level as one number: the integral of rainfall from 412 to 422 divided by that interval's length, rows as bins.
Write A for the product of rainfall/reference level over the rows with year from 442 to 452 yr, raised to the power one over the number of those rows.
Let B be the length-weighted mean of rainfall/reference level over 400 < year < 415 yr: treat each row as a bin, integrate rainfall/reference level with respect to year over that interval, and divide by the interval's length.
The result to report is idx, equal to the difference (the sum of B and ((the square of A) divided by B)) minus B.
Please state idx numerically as 1.09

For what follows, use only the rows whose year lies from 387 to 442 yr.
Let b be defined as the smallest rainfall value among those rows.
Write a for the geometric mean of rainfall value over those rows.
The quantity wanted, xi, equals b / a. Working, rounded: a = 493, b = 455.8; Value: 0.924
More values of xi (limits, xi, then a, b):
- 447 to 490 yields 0.917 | 514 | 471.4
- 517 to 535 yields 0.901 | 454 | 408.9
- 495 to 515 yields 0.929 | 500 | 464.3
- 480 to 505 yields 0.953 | 485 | 462.6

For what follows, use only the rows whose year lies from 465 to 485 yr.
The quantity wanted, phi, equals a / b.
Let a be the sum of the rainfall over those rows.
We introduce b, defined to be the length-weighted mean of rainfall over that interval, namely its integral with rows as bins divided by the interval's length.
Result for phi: 8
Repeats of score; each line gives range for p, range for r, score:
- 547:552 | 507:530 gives 18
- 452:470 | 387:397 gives 36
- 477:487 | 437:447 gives 31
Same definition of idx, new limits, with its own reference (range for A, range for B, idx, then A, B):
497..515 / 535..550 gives 1.17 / 1.01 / 0.876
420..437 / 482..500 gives 1.01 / 0.99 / 0.976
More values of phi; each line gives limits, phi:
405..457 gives 21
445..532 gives 35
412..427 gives 6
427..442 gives 6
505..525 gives 8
